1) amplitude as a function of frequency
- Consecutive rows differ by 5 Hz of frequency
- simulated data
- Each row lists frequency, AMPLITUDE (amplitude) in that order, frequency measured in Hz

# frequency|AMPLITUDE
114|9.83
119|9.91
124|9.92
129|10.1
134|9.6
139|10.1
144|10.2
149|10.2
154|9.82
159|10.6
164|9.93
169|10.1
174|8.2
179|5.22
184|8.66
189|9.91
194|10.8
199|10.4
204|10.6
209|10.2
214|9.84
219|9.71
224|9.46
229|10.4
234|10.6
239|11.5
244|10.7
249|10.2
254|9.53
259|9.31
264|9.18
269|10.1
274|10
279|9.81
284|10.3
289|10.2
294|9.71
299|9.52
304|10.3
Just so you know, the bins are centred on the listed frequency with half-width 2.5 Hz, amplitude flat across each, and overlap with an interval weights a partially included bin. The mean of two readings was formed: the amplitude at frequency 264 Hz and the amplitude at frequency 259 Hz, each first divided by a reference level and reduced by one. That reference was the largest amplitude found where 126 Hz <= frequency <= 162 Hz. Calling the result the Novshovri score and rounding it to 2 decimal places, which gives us -0.13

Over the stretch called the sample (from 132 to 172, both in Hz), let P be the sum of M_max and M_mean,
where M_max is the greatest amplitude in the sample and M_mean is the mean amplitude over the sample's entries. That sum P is 20.7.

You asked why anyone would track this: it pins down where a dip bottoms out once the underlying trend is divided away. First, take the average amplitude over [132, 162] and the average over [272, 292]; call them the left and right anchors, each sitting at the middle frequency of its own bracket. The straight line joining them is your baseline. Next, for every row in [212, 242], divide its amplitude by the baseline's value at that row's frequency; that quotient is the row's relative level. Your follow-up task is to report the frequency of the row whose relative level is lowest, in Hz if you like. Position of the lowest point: 224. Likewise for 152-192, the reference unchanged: 179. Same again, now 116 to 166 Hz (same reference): 134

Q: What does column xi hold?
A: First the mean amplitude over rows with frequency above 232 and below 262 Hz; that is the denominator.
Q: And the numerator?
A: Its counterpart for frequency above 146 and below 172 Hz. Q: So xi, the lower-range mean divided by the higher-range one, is 0.98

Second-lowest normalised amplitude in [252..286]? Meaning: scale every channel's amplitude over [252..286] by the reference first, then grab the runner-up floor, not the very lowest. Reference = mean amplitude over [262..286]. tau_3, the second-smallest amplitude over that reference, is 0.94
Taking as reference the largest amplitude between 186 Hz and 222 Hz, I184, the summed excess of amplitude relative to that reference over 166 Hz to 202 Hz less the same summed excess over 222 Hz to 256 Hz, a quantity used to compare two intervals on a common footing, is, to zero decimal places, -9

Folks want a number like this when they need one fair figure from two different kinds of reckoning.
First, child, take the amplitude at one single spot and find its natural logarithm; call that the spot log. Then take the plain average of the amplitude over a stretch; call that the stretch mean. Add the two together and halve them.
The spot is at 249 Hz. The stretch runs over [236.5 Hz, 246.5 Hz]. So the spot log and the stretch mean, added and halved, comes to 6.71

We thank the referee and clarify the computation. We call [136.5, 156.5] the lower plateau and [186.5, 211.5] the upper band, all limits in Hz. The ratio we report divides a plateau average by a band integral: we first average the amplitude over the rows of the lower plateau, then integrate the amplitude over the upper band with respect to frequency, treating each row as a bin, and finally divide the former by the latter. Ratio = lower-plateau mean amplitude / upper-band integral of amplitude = 0.04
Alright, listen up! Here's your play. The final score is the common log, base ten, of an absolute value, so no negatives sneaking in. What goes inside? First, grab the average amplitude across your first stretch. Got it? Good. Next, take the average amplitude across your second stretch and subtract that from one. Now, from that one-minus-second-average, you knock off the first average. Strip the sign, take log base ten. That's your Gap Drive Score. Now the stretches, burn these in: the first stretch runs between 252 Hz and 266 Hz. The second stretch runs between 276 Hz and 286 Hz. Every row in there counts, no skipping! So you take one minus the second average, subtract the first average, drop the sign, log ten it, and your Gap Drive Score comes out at 1.26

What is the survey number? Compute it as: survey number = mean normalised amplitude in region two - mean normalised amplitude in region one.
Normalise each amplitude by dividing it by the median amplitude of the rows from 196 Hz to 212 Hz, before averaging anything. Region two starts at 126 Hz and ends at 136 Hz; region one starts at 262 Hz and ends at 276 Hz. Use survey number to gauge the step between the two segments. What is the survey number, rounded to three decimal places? 0.009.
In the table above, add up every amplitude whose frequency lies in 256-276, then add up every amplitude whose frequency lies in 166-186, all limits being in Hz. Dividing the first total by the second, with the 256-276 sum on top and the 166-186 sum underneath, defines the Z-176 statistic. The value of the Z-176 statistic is 1.2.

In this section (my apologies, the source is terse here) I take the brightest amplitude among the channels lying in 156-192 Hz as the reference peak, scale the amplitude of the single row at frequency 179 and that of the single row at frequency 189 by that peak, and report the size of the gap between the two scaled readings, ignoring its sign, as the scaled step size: 0.44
